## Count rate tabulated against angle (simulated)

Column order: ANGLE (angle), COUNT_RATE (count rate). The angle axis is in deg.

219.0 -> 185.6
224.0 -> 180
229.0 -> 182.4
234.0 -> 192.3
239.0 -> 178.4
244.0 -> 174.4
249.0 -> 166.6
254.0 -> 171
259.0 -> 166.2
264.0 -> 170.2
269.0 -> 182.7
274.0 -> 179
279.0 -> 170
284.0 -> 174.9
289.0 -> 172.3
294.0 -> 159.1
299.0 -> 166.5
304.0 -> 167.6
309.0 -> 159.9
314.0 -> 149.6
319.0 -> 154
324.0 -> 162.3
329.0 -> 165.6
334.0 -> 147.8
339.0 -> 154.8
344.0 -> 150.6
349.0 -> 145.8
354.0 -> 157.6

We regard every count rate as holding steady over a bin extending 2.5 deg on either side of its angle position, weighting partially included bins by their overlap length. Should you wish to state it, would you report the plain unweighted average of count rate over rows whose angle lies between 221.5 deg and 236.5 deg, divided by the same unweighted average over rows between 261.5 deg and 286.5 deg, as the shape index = 1.05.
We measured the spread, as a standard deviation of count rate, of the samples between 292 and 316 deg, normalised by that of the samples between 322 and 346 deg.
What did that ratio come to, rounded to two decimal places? 0.95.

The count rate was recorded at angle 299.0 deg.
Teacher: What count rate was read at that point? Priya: 166.5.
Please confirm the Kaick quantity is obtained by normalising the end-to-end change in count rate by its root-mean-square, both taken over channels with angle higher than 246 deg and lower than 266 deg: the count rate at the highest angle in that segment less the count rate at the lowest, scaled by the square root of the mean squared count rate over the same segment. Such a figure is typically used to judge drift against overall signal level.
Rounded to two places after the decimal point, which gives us 0.02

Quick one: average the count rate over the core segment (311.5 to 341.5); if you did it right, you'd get 156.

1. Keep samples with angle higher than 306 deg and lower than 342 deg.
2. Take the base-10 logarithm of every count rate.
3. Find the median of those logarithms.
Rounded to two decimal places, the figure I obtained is 2.19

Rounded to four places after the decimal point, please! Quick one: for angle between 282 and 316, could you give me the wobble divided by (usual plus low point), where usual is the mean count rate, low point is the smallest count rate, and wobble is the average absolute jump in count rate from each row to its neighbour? 0.0225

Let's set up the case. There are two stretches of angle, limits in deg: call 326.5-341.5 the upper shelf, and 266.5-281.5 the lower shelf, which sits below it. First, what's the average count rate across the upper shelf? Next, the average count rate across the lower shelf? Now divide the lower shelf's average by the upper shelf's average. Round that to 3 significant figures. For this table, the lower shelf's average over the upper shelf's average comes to 1.14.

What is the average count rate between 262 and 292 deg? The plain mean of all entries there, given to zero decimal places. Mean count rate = 175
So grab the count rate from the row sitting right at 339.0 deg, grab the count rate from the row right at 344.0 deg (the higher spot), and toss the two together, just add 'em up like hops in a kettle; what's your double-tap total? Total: 305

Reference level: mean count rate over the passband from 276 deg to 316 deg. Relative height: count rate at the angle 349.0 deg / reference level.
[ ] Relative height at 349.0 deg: 0.88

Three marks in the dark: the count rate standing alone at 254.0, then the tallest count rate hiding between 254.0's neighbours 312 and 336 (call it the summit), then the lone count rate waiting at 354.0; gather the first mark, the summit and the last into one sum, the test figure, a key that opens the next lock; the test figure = 494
